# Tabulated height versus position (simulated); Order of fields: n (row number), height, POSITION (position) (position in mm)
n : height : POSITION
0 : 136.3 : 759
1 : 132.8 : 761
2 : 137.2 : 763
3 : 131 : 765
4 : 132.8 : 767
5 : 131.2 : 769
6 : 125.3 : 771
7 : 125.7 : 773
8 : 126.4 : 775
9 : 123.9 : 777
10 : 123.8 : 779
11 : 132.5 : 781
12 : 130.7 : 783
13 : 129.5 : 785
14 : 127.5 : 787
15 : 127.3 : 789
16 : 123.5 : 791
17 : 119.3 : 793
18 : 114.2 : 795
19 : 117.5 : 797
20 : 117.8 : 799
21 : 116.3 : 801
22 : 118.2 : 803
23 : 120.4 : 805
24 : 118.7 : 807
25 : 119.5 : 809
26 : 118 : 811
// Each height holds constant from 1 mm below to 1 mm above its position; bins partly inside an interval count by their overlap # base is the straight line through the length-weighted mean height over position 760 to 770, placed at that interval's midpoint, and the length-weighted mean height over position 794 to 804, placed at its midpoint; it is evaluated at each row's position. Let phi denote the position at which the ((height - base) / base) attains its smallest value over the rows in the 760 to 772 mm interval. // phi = 771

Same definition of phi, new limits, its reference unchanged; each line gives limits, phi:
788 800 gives 795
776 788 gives 777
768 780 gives 771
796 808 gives 797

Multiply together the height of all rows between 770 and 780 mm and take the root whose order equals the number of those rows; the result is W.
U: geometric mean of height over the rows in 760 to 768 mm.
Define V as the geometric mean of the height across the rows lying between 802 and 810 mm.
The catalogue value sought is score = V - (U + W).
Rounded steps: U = 133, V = 119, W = 125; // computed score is -139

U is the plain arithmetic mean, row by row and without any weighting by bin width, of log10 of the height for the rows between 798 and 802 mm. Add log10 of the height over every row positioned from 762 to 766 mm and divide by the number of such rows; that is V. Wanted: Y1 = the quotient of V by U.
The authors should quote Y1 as 1.029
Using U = 2.07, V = 2.13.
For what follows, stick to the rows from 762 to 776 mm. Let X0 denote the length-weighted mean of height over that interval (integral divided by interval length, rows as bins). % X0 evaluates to 130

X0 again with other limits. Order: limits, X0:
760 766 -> 134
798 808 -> 118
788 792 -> 125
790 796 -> 119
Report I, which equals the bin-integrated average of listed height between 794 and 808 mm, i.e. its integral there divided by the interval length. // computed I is 118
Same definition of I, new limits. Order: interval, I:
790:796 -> 119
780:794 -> 127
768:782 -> 127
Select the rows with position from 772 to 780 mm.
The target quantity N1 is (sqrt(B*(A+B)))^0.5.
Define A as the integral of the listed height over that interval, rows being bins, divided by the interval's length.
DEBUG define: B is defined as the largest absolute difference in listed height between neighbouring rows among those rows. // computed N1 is 4.2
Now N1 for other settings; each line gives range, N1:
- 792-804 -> 5.0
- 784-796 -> 5.1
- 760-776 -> 5.4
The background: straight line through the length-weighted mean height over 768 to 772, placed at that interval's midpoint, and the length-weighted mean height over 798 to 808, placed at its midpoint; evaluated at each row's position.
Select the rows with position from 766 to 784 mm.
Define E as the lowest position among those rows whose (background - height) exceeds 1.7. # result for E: 771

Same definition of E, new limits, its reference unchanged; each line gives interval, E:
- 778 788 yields 779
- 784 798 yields 793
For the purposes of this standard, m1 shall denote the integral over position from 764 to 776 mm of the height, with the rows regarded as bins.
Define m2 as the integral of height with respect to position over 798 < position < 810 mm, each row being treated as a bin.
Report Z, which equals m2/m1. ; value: 0.92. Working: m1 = 1545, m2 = 1422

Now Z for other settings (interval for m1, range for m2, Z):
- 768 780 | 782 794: 1.00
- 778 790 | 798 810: 0.92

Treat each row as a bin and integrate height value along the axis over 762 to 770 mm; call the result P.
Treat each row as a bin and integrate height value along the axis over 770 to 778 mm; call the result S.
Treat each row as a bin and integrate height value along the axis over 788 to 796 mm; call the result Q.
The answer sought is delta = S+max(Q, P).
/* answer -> 2067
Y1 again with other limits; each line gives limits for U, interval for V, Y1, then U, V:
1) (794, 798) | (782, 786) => 1.024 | 2.06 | 2.11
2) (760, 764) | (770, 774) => 0.985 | 2.13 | 2.10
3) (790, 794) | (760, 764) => 1.022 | 2.08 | 2.13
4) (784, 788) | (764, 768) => 1.005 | 2.11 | 2.12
